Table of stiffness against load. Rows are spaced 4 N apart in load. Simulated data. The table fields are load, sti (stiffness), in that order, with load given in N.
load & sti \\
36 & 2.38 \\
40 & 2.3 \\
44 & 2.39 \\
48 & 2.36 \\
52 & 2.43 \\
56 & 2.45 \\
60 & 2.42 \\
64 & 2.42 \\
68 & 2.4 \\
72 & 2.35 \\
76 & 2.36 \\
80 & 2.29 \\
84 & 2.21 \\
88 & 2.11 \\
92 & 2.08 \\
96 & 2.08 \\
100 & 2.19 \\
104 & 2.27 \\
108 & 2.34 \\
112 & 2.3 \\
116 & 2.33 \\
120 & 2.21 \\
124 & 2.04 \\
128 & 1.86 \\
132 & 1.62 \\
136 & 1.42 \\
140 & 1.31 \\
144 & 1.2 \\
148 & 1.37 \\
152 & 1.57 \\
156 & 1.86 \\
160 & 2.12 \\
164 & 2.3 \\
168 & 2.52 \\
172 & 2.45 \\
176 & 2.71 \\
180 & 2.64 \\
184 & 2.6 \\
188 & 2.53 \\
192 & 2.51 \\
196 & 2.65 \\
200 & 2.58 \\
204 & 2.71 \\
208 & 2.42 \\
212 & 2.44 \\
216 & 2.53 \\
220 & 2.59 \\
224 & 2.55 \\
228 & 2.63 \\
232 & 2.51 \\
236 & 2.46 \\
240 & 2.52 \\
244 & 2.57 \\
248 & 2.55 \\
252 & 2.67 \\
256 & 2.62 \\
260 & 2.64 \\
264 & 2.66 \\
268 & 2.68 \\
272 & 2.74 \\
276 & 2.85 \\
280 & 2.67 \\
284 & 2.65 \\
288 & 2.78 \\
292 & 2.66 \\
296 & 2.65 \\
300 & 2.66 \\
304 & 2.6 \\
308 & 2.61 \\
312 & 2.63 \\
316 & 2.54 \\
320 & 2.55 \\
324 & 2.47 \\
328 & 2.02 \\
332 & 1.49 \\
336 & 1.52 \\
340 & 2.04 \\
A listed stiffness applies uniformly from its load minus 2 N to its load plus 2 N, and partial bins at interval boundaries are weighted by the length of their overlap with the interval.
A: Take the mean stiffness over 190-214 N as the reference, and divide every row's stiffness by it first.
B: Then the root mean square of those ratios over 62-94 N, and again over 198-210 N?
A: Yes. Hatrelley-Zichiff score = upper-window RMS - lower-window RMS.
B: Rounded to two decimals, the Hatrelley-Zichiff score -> 0.11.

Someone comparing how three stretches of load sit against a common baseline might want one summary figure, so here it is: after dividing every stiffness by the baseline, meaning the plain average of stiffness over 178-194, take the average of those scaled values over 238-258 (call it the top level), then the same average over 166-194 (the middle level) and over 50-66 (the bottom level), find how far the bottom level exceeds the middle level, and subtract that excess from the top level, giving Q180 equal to 1.1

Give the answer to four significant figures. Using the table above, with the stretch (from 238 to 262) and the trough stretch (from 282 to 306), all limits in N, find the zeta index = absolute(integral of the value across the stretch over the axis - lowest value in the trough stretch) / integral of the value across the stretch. 0.9583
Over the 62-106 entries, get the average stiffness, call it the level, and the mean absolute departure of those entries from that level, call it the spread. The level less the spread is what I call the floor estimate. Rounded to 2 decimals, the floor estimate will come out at 2.14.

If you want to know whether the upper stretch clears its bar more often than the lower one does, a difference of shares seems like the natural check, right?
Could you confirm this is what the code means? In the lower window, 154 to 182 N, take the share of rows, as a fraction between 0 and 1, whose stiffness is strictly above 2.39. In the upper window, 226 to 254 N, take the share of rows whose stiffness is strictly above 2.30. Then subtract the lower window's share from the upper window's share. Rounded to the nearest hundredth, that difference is 0.43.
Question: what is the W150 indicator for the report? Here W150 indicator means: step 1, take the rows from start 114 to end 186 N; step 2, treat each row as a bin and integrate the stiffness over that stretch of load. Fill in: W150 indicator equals 145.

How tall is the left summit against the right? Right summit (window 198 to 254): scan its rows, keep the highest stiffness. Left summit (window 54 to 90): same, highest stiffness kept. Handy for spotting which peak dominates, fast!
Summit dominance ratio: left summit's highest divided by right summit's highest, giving 0.90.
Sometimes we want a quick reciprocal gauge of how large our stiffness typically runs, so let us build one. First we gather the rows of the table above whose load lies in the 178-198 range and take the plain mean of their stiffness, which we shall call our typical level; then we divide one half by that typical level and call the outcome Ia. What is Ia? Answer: 0.193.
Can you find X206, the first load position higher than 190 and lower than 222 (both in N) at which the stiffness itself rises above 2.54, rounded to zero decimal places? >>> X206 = 196 N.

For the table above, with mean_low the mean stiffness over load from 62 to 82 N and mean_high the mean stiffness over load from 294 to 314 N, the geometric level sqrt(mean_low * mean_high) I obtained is 2.49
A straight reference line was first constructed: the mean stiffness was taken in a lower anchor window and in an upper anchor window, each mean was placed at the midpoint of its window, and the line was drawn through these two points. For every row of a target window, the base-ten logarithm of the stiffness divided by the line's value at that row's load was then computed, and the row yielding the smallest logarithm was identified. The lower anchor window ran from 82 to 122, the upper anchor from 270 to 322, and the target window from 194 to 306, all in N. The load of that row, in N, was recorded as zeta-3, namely 304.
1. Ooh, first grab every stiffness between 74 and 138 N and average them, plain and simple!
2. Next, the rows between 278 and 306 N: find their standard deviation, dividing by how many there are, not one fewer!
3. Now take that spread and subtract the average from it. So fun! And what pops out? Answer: -2.06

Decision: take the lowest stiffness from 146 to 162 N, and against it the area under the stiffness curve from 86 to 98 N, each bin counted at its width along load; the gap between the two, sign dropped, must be 24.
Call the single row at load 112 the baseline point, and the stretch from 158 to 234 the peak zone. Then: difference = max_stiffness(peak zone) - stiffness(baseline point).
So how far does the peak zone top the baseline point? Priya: 0.41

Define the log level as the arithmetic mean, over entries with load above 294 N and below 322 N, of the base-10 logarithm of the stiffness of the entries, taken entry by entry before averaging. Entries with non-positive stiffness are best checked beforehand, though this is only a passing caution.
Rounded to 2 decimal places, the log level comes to 0.42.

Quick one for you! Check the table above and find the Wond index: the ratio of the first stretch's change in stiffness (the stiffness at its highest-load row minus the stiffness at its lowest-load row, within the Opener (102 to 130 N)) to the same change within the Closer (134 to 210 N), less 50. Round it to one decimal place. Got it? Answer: -50.4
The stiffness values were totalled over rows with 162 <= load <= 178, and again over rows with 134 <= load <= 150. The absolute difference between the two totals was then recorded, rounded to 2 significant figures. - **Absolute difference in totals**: 4.7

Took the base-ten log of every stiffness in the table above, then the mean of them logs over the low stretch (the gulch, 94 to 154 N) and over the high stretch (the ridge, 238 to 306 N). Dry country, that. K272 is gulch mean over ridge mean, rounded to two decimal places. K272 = 0.62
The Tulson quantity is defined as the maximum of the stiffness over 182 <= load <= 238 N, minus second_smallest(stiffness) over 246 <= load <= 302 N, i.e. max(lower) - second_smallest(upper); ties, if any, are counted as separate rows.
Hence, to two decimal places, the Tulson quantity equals 0.09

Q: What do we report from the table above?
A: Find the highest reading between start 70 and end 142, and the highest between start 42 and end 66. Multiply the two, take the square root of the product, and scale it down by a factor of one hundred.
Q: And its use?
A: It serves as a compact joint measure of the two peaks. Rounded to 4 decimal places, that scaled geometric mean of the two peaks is 0.0240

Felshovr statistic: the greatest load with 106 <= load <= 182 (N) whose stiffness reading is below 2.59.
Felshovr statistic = 172 N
